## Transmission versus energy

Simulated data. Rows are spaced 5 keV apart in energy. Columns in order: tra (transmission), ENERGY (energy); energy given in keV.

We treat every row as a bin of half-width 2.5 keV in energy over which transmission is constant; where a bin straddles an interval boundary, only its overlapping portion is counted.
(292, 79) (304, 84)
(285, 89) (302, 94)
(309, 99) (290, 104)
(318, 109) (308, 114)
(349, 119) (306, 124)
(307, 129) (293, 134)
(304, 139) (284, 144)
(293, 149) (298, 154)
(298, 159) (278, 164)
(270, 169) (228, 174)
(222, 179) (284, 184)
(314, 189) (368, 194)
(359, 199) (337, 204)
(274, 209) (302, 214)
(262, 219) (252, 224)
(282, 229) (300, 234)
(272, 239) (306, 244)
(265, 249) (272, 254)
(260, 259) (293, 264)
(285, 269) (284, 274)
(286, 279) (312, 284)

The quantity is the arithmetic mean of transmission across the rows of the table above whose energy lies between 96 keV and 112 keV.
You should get 306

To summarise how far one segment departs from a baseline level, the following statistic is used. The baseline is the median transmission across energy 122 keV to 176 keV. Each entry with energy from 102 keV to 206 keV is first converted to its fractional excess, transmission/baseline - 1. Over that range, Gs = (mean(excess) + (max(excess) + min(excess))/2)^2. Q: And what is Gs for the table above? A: 0.0010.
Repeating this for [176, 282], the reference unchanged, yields 0.0000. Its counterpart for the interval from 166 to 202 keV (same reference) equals 0.0000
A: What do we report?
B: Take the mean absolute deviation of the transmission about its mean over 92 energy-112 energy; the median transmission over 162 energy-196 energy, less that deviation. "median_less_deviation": 269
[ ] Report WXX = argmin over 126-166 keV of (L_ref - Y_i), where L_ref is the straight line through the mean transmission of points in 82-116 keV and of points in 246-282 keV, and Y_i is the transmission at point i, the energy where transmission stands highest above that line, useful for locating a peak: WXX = 129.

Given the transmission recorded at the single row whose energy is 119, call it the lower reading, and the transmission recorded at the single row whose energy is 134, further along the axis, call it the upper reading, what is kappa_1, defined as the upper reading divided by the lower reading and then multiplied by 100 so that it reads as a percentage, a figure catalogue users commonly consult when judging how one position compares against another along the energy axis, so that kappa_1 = 84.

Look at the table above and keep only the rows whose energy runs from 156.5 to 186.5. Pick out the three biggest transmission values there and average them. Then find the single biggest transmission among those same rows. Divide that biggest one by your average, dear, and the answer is 1.040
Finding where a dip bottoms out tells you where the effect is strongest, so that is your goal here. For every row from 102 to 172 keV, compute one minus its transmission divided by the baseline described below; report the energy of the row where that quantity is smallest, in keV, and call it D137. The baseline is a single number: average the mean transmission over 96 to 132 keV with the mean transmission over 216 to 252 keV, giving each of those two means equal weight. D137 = 119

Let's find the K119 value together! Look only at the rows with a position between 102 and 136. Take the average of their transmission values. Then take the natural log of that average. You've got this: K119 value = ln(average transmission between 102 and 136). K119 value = 5.74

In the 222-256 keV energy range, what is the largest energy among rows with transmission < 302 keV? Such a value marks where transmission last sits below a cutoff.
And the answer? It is 254 keV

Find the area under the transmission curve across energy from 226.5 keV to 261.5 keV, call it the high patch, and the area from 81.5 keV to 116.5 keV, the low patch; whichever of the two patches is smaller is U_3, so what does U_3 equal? 9785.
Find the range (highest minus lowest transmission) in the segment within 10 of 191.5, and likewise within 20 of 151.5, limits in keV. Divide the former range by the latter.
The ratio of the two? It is 2.5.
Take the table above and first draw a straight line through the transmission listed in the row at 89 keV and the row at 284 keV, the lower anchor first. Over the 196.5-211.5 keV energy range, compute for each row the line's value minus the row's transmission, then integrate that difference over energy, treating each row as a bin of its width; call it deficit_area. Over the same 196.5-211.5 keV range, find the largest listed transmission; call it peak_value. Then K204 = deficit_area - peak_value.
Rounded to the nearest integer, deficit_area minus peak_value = -695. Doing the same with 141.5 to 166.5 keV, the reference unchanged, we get -203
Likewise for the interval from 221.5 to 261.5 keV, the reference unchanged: 894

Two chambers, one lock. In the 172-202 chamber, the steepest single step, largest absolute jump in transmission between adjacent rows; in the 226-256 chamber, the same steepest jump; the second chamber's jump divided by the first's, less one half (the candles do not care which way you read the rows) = 0.2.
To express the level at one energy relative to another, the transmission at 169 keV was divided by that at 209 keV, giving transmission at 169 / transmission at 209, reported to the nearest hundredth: 0.99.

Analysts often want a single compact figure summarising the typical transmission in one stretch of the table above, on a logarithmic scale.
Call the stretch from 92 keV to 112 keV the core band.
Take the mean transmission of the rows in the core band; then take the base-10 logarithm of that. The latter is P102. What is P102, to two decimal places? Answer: 2.48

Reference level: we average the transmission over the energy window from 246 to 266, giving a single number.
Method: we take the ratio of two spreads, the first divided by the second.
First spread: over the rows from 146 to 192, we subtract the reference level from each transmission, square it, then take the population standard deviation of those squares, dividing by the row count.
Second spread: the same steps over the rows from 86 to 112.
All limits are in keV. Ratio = 1.3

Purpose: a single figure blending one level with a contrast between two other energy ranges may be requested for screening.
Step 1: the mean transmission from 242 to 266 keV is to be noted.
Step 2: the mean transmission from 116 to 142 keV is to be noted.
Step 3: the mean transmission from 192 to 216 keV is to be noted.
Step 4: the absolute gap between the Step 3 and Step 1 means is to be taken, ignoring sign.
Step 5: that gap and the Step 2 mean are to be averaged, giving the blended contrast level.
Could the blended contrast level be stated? 180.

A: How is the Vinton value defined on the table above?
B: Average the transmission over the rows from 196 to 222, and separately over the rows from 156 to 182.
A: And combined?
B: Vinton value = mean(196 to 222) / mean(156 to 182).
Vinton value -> 1.18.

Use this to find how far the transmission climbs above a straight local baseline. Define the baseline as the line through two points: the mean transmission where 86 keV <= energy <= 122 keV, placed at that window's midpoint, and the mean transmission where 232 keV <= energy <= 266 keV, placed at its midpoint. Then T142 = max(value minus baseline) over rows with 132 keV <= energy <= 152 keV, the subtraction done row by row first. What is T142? 2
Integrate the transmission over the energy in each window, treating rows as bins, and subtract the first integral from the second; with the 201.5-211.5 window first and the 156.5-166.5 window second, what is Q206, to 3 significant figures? -175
